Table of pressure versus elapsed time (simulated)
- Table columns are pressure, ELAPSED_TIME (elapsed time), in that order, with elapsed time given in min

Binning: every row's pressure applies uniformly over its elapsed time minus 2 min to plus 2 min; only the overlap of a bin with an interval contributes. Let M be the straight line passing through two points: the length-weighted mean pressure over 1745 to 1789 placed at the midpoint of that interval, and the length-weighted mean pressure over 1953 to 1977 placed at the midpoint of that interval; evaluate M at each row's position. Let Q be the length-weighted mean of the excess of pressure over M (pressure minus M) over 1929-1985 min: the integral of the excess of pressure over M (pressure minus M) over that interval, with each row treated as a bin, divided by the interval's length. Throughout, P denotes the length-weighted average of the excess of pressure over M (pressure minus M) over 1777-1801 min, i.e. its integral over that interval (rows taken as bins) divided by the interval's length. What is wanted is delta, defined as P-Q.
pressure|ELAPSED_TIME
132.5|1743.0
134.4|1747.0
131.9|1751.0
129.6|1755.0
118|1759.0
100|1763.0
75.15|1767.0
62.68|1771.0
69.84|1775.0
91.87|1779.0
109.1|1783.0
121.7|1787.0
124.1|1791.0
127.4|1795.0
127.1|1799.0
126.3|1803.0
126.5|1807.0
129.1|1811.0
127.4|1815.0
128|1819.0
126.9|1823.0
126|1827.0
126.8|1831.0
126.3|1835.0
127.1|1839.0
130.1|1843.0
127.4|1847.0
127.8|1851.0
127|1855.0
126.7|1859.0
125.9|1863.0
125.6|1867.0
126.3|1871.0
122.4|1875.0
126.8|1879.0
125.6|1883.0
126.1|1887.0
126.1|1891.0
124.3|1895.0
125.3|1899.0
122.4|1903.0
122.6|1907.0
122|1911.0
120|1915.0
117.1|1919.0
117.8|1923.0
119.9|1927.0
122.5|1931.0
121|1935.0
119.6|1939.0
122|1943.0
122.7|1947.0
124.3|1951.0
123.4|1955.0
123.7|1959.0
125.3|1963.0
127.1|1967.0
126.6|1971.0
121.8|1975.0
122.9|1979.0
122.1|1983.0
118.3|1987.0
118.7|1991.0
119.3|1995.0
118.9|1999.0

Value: 11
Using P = 11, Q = -1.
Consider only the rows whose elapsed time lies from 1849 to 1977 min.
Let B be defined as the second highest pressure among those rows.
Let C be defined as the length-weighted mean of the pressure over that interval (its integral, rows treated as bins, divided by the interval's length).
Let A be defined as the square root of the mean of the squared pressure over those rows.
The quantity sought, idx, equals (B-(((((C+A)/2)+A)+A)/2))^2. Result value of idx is 3417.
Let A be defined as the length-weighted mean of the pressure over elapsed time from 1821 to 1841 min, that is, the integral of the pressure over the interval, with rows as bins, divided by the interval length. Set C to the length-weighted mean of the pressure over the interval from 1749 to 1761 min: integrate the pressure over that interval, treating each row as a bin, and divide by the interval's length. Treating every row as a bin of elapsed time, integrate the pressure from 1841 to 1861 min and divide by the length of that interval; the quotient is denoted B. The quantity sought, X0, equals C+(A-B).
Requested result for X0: 125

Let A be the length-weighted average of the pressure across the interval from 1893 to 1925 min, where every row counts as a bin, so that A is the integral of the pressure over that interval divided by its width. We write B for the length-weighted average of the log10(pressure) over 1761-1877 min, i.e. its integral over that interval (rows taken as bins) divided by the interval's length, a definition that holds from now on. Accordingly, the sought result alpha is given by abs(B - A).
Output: 119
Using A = 121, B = 2.06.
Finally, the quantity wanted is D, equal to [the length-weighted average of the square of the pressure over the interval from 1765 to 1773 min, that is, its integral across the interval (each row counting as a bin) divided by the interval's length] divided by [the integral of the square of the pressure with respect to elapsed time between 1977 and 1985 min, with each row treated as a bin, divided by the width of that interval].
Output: 0.32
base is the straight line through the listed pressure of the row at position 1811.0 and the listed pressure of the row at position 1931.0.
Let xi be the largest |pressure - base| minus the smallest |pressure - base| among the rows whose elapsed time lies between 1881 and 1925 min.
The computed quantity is 6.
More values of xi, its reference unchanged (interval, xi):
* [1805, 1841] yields 3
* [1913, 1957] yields 6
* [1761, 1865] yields 69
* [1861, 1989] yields 7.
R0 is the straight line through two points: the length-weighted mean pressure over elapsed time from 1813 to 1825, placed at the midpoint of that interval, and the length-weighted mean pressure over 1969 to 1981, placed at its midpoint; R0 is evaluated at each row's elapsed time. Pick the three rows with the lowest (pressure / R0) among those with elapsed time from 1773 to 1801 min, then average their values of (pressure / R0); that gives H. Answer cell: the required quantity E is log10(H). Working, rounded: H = 0.703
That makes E -0.153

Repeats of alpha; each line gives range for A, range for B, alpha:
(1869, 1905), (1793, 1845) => 123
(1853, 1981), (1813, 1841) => 121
